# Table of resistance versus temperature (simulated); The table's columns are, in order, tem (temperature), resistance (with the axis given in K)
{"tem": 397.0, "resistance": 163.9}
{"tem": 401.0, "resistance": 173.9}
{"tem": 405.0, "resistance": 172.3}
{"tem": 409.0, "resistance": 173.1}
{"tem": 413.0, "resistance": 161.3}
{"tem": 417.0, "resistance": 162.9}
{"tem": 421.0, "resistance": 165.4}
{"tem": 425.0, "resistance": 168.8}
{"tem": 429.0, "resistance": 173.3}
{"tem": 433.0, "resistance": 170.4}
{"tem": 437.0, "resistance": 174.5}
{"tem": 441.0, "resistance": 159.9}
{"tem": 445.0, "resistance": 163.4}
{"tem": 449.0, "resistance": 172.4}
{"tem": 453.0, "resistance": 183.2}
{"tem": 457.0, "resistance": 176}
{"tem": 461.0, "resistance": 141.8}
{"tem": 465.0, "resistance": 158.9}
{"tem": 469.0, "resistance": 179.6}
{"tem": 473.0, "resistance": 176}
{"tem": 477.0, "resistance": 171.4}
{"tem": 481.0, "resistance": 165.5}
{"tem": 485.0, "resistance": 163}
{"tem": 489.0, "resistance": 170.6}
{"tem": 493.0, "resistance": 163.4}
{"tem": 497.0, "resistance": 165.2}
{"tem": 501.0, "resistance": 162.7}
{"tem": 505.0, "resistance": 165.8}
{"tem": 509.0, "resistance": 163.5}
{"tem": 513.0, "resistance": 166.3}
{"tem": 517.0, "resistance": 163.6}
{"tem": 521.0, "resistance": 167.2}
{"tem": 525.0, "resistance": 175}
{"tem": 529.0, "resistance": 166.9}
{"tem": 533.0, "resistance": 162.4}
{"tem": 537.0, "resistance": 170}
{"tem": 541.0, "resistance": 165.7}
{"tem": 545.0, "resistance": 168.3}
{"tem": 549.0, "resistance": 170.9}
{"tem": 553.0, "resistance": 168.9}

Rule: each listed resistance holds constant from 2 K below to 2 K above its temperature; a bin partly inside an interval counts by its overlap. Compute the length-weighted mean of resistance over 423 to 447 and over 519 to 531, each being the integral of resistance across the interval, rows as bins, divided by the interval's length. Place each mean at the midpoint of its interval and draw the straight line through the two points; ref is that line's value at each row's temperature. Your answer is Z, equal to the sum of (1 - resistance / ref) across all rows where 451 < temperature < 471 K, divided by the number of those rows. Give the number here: 0.005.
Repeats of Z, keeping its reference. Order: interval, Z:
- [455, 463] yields 0.058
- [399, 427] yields -0.001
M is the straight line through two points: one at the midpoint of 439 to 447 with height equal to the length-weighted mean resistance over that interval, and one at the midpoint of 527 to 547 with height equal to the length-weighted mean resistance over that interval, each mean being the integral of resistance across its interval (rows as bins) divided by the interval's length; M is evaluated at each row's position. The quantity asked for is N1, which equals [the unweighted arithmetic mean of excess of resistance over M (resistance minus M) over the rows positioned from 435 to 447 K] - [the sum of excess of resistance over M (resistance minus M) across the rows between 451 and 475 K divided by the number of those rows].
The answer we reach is -2.1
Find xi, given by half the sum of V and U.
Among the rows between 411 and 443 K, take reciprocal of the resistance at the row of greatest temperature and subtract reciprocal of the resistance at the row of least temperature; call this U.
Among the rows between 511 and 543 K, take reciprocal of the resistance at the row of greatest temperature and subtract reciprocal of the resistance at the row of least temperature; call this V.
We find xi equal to 0.0000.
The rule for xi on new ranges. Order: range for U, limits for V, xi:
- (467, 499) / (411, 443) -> 0.0003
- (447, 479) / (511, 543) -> 0.0000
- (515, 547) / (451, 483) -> 0.0002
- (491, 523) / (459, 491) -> -0.0007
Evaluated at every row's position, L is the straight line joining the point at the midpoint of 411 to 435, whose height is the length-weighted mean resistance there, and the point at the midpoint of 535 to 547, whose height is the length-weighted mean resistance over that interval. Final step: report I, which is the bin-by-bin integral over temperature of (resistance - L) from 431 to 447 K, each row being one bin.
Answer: -2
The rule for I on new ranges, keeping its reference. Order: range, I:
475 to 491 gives 2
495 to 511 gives -54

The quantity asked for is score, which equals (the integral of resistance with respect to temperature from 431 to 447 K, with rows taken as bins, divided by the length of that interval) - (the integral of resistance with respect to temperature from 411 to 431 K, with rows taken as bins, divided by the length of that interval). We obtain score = 1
